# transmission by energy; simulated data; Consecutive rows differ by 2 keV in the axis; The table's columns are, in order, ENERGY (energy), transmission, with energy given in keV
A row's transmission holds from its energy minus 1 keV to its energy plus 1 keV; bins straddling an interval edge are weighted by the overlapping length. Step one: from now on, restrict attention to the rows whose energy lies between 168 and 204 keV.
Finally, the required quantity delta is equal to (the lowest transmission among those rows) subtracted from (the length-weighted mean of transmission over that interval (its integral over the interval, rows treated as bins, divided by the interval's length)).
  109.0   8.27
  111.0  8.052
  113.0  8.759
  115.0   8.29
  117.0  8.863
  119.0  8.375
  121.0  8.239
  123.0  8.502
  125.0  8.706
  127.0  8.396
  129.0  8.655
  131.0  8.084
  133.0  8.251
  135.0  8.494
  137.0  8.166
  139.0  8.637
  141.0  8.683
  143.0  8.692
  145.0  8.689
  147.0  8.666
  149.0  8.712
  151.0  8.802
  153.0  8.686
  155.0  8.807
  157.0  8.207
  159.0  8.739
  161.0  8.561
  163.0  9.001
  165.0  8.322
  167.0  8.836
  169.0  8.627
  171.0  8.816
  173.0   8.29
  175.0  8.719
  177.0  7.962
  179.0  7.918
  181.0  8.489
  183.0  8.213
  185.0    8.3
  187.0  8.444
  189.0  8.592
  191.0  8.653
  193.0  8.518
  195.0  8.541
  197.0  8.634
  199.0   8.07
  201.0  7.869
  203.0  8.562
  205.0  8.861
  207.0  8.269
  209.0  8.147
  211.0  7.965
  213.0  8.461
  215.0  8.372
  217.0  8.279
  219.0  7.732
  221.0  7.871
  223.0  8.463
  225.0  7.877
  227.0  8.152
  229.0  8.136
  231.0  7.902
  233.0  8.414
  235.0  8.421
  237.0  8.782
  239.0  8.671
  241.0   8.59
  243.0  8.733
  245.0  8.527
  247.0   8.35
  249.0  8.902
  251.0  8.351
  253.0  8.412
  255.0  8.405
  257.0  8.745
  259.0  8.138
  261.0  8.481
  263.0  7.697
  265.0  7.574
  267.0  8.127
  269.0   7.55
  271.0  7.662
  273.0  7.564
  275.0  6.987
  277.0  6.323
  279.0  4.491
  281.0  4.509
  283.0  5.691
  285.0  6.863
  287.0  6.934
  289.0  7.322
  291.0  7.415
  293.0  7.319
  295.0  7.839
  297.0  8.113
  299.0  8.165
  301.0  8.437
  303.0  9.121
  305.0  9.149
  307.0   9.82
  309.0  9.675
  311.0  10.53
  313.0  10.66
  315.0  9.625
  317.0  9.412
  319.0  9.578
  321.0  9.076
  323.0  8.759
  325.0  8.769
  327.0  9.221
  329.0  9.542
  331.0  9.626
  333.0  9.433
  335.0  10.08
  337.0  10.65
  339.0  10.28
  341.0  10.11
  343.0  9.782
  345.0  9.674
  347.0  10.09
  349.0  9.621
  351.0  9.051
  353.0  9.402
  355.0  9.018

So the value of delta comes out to 0.53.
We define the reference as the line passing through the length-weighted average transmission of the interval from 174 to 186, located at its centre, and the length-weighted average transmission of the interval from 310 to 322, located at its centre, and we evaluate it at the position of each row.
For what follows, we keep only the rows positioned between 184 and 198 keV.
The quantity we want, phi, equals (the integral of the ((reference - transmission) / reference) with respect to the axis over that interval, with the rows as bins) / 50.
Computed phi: -0.004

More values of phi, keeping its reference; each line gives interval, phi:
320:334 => 0.021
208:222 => 0.018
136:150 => -0.027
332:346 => 0.002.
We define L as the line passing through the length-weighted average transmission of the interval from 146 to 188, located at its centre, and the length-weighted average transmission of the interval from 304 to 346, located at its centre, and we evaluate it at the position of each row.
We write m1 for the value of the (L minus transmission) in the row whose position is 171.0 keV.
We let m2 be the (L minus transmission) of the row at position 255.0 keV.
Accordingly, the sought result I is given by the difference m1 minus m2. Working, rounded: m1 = -0.26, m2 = 0.77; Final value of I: -1.0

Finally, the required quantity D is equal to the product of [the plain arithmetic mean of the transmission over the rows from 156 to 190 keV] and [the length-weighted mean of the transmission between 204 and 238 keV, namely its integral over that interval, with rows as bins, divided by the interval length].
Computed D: 70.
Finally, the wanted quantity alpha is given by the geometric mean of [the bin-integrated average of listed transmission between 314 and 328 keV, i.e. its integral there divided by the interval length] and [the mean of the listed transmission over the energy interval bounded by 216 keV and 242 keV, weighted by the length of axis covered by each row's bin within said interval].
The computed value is 8.7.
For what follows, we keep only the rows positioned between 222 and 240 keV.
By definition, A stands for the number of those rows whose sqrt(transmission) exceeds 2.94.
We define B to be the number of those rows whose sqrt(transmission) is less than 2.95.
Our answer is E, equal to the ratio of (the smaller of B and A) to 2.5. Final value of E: 0.8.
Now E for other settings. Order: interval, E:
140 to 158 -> 2.4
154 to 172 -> 1.6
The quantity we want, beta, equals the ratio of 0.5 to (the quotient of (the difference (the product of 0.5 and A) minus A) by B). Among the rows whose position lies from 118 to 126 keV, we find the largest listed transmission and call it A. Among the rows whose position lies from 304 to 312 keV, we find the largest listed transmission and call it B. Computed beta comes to -1.21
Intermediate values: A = 8.706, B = 10.53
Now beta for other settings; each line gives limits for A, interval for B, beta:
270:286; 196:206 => -1.16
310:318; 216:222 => -0.78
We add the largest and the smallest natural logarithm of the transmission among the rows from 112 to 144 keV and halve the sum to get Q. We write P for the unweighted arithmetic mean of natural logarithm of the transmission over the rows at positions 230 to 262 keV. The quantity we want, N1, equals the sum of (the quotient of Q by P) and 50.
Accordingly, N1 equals 51.0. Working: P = 2.14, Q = 2.14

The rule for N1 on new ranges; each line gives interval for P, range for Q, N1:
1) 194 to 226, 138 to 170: 51.0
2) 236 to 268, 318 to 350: 51.1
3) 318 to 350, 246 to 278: 50.9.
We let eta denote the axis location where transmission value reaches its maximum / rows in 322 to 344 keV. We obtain 337.0 keV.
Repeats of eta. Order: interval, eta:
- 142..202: 163.0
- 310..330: 313.0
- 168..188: 171.0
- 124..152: 151.0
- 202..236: 205.0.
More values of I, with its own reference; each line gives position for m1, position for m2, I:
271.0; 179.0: 0.9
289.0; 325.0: 1.2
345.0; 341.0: 0.5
